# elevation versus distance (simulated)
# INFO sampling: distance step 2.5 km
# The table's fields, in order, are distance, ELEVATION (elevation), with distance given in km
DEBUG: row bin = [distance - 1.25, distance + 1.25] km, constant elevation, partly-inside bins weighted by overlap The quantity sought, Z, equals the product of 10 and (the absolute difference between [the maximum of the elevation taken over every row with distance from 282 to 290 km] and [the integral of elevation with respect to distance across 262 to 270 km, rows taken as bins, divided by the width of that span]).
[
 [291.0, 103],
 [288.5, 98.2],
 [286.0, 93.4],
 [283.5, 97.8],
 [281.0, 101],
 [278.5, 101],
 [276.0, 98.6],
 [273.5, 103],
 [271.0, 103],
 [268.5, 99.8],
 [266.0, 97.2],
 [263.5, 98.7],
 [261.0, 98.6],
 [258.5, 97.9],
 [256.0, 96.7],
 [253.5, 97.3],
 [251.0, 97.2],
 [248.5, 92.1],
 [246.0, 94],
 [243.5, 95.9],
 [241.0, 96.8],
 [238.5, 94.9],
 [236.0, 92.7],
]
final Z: 5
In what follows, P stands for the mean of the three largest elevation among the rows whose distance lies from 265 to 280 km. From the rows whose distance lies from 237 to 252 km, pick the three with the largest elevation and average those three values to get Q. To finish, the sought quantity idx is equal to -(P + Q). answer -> -199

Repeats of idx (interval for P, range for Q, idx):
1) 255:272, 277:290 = -201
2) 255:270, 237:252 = -196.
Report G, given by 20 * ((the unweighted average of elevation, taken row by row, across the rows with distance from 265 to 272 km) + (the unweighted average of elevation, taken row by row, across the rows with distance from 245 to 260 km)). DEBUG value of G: 3917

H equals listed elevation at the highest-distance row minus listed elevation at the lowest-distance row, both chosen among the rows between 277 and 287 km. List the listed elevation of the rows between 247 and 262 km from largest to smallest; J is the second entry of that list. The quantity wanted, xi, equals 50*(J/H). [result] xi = -644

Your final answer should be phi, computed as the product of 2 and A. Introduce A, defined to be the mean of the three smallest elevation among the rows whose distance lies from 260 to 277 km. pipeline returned 196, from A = 98.1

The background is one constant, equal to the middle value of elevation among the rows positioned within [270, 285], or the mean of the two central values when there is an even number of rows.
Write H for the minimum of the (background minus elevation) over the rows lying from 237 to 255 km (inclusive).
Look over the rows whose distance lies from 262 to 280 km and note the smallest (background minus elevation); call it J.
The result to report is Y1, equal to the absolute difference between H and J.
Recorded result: 5.7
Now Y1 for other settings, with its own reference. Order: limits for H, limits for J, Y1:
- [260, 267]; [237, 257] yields 1.4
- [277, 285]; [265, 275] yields 2.0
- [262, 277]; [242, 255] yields 5.7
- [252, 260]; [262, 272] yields 5.1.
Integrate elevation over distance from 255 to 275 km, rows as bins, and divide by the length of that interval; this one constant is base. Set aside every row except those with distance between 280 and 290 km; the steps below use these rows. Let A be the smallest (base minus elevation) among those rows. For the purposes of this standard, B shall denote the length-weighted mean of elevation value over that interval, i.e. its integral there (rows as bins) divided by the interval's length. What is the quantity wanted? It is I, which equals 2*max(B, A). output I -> 195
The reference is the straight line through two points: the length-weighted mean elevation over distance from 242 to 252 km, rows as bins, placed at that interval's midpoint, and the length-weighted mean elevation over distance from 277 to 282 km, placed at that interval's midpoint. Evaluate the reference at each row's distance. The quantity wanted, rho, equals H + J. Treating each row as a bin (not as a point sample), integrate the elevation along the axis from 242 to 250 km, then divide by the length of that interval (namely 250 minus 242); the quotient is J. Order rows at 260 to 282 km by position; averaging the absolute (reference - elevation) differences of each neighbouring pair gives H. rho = 96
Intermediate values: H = 1.9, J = 94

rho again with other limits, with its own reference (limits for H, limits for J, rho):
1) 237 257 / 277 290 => 100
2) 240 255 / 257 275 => 102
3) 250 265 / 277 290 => 99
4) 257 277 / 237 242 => 97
